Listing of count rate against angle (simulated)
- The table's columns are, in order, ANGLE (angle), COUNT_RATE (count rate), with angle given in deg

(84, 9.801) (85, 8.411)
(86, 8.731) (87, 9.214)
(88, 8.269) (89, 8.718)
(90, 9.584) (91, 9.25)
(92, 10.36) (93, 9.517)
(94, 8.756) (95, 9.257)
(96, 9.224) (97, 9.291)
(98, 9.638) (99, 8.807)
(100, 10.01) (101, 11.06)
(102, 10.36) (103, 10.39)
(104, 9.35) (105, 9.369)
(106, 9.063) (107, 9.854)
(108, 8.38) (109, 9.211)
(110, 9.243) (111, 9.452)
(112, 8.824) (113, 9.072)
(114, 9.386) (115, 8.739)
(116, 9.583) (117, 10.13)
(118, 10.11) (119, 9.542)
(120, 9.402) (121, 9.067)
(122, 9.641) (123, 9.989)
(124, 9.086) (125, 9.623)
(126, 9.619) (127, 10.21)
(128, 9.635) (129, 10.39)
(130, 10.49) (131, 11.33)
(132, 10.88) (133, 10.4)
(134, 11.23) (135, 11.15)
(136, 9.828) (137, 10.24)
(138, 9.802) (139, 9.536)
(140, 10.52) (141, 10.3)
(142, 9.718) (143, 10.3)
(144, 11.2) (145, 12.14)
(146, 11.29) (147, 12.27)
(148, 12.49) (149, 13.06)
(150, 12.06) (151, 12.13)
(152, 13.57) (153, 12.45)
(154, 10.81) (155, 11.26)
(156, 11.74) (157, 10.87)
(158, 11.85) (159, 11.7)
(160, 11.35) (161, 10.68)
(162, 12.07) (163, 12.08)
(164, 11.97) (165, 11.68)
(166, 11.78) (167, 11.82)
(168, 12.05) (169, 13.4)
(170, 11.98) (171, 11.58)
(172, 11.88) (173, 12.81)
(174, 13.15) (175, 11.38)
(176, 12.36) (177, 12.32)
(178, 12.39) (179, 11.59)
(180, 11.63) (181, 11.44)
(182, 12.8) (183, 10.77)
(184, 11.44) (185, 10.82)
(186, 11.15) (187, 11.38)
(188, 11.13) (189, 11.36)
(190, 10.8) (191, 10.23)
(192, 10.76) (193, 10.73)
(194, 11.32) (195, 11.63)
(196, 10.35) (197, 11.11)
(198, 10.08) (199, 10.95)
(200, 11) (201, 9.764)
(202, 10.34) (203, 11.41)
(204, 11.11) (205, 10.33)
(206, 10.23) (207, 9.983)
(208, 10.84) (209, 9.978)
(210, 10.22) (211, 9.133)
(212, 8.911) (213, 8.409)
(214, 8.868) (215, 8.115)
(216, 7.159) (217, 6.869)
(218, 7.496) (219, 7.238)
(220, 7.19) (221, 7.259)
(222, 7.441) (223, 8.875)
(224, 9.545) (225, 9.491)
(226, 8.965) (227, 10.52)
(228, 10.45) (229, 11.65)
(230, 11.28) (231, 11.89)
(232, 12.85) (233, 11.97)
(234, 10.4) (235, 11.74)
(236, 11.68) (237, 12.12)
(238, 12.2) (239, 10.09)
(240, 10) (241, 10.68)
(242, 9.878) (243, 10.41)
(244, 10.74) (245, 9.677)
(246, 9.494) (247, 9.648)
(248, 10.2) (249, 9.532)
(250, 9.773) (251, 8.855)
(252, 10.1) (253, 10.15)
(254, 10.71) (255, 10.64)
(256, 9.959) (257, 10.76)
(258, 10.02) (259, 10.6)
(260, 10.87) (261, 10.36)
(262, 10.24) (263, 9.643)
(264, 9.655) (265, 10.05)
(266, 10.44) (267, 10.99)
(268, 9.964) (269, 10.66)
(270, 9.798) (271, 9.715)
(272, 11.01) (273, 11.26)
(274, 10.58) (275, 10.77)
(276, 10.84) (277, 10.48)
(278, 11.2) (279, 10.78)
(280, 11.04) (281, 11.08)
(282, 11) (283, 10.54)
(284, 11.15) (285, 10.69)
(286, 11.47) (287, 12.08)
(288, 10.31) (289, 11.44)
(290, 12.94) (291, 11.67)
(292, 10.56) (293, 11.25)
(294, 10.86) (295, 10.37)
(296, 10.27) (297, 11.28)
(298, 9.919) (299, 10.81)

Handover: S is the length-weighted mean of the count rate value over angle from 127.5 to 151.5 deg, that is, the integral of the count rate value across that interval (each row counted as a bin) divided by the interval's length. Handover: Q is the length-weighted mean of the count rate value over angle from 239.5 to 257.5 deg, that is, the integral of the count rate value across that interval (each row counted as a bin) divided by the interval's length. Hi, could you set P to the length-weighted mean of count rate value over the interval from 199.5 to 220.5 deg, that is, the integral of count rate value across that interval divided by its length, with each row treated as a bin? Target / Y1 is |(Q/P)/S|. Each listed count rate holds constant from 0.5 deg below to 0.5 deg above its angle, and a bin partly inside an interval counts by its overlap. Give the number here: 0.099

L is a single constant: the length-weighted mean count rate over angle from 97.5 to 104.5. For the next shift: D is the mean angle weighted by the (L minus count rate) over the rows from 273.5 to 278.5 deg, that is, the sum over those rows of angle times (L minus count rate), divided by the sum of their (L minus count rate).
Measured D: 276.2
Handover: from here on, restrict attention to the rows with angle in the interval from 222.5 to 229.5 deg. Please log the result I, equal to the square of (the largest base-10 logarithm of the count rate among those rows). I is 1.14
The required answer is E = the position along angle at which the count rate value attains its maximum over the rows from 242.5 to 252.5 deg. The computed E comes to 244 deg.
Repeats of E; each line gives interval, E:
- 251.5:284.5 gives 273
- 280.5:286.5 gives 286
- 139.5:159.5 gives 152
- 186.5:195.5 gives 195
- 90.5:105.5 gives 101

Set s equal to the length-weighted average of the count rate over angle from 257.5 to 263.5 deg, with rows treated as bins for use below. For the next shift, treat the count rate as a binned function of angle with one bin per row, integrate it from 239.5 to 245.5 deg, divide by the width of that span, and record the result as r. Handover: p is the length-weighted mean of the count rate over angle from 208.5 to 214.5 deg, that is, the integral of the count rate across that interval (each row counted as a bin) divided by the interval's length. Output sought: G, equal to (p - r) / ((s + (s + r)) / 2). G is -0.06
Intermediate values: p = 9.3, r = 10.2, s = 10.3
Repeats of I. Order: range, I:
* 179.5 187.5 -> 1.23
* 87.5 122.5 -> 1.09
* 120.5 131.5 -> 1.11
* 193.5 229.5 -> 1.14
